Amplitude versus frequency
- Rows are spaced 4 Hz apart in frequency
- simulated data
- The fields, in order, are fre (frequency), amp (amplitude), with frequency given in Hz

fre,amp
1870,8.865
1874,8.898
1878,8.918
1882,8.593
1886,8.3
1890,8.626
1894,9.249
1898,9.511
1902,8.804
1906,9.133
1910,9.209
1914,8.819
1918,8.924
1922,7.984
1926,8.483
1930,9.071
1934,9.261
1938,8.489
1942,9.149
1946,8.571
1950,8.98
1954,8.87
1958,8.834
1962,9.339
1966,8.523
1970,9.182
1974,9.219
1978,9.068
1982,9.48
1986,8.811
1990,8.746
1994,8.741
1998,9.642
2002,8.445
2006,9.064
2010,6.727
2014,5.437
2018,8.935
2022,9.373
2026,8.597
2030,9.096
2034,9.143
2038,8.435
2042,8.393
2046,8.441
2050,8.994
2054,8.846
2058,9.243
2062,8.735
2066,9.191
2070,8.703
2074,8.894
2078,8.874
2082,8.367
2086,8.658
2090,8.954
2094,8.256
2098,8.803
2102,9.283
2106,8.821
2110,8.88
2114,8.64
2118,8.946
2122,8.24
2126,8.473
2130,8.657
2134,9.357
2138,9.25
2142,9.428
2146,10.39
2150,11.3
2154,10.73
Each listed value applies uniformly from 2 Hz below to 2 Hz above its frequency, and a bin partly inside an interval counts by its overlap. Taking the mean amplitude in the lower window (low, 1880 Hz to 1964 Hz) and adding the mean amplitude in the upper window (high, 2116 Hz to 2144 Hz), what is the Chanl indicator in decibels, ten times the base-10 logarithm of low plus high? 12.5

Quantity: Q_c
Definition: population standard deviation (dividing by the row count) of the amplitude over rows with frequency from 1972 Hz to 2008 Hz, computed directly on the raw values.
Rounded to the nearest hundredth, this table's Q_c 0.36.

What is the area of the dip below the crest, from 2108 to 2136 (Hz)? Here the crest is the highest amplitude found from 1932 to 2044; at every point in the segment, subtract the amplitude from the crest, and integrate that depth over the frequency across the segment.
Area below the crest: 25.2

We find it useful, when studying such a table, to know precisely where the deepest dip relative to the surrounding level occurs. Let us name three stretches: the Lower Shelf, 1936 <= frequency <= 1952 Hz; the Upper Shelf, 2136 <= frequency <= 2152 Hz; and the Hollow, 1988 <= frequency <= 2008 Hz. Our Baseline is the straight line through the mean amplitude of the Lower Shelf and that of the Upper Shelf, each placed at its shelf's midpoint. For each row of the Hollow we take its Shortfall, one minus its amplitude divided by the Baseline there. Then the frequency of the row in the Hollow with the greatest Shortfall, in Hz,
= 2002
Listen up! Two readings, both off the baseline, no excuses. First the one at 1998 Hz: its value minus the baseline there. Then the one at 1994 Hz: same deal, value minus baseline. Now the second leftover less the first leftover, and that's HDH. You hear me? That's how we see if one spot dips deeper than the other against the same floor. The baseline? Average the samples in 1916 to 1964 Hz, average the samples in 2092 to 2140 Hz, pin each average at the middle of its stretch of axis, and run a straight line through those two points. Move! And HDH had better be -0.90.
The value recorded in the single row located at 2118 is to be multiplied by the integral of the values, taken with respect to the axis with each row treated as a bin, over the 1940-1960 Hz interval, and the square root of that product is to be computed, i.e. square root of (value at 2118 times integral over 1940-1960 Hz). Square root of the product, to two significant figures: 40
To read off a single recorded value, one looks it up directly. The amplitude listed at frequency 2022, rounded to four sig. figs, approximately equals 9.373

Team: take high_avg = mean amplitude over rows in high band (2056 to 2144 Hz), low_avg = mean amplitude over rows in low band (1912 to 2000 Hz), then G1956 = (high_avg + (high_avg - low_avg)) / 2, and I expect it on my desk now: 4.4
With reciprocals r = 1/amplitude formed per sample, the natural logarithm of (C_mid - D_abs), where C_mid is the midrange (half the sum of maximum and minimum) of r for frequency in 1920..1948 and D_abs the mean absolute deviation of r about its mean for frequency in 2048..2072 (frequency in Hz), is -2.17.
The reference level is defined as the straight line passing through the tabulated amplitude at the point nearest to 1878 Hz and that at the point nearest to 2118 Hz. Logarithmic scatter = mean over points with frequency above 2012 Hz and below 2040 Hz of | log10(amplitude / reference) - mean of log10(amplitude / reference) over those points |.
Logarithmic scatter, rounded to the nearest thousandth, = 0.053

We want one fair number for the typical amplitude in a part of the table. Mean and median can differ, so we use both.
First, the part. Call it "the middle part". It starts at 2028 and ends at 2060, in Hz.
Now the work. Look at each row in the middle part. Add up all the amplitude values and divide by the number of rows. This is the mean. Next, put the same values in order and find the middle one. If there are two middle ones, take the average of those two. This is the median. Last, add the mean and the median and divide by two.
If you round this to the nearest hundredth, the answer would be 8.87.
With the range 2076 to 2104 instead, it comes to 8.77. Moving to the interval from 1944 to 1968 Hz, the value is 8.85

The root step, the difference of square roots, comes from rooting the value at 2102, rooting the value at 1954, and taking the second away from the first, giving 0.069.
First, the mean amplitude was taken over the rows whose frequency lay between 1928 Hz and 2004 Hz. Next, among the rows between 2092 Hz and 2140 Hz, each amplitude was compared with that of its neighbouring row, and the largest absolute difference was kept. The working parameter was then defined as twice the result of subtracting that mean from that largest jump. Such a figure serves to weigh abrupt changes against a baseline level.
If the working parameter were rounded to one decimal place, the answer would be -16.5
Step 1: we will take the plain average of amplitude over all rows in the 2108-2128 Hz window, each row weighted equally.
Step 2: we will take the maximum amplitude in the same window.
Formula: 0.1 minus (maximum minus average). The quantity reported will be -0.210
